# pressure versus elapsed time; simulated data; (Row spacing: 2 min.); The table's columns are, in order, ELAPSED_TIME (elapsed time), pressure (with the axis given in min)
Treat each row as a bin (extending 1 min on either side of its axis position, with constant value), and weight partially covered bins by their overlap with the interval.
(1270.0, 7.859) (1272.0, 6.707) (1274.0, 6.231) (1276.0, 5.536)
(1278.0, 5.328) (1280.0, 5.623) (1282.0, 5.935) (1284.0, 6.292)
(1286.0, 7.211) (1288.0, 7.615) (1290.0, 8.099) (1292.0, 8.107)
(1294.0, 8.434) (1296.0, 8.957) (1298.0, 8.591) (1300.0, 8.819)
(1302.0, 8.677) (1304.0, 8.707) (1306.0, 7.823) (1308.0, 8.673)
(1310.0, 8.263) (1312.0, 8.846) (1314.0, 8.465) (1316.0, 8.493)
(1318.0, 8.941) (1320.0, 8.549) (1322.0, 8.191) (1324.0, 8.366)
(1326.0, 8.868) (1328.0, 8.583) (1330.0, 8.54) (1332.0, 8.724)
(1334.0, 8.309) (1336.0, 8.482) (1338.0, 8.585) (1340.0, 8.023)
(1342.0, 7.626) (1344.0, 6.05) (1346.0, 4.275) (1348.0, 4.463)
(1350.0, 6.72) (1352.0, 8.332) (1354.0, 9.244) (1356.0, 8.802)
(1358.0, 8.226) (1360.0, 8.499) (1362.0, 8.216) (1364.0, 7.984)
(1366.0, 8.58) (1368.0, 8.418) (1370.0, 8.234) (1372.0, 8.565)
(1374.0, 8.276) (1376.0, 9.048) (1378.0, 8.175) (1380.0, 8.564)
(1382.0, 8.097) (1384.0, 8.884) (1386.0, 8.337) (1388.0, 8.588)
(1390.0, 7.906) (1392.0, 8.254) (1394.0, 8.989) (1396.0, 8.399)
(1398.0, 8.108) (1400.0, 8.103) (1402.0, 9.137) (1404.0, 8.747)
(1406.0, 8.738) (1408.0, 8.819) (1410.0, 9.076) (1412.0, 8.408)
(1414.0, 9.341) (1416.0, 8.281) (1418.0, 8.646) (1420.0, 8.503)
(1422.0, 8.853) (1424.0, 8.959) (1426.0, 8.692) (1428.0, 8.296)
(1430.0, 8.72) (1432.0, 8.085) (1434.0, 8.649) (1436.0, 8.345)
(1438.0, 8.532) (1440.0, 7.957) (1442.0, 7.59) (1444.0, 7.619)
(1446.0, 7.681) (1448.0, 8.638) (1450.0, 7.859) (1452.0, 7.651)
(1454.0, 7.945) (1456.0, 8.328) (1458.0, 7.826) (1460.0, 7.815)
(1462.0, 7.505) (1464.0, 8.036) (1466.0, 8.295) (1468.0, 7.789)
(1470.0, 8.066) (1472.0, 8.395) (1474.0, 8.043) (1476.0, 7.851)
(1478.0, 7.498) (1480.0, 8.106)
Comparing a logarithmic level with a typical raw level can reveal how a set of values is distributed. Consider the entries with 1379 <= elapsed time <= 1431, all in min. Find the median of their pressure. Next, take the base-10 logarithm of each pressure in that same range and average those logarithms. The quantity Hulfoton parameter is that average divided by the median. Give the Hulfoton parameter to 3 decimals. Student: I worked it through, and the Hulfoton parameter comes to 0.108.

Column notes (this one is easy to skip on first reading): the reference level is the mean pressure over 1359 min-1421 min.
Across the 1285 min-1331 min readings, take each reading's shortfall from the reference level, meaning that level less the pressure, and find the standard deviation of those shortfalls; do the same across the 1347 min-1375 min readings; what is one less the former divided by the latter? 0.6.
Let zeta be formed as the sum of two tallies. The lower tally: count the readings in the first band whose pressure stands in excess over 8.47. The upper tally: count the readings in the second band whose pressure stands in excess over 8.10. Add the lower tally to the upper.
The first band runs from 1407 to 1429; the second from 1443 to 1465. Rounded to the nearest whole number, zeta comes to 10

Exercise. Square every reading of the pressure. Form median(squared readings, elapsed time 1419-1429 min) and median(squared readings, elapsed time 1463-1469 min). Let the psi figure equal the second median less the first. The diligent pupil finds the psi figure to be -11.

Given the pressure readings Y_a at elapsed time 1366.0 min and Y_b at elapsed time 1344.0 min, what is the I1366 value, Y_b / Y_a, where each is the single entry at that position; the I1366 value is 0.71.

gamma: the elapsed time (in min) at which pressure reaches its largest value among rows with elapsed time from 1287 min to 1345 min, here 1296.0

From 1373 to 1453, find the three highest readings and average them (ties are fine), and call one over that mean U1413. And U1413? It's 0.1089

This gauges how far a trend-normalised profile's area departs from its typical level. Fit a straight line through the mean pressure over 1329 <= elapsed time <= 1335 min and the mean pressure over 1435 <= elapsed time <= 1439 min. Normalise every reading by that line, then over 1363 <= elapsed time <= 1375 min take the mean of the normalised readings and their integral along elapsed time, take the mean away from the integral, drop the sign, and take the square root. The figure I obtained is 3.3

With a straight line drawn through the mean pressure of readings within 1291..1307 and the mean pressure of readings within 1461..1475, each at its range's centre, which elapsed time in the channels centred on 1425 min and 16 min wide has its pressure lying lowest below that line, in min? 1432.0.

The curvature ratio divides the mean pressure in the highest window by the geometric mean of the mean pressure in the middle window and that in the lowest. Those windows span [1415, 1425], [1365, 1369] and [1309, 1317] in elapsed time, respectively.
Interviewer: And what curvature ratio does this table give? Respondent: 1.02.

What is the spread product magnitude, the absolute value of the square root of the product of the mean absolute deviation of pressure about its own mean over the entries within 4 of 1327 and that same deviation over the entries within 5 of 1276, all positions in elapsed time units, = 0.26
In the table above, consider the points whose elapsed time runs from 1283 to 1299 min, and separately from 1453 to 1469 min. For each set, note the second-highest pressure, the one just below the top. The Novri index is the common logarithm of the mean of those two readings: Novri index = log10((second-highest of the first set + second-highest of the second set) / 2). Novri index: 0.926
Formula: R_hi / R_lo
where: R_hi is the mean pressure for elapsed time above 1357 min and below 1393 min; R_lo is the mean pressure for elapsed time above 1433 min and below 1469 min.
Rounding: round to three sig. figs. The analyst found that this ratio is 1.05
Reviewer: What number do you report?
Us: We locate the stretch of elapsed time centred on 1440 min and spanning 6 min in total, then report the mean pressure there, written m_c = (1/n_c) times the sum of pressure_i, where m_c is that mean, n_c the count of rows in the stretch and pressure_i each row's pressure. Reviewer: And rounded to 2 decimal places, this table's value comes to 8.03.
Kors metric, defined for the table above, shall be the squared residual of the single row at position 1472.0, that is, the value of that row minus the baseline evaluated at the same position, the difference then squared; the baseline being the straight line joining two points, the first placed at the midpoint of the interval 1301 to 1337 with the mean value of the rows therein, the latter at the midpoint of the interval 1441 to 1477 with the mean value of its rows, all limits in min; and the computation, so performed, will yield 0.26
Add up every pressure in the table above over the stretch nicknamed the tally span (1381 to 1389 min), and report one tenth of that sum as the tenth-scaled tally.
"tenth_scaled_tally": 3.39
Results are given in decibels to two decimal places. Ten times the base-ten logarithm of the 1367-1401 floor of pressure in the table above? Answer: 8.98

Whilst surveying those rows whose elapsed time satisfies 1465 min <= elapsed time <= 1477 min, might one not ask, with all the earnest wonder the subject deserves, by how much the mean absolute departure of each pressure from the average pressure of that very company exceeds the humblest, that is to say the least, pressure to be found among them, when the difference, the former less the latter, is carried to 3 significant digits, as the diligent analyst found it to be -7.61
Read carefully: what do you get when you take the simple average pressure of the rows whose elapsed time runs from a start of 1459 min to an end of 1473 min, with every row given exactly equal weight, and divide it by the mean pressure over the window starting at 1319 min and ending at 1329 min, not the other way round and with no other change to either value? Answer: 0.94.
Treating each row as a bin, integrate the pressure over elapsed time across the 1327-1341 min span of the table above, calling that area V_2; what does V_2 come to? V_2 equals 118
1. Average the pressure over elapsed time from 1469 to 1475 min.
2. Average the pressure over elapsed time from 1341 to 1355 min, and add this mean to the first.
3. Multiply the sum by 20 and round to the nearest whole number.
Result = 297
